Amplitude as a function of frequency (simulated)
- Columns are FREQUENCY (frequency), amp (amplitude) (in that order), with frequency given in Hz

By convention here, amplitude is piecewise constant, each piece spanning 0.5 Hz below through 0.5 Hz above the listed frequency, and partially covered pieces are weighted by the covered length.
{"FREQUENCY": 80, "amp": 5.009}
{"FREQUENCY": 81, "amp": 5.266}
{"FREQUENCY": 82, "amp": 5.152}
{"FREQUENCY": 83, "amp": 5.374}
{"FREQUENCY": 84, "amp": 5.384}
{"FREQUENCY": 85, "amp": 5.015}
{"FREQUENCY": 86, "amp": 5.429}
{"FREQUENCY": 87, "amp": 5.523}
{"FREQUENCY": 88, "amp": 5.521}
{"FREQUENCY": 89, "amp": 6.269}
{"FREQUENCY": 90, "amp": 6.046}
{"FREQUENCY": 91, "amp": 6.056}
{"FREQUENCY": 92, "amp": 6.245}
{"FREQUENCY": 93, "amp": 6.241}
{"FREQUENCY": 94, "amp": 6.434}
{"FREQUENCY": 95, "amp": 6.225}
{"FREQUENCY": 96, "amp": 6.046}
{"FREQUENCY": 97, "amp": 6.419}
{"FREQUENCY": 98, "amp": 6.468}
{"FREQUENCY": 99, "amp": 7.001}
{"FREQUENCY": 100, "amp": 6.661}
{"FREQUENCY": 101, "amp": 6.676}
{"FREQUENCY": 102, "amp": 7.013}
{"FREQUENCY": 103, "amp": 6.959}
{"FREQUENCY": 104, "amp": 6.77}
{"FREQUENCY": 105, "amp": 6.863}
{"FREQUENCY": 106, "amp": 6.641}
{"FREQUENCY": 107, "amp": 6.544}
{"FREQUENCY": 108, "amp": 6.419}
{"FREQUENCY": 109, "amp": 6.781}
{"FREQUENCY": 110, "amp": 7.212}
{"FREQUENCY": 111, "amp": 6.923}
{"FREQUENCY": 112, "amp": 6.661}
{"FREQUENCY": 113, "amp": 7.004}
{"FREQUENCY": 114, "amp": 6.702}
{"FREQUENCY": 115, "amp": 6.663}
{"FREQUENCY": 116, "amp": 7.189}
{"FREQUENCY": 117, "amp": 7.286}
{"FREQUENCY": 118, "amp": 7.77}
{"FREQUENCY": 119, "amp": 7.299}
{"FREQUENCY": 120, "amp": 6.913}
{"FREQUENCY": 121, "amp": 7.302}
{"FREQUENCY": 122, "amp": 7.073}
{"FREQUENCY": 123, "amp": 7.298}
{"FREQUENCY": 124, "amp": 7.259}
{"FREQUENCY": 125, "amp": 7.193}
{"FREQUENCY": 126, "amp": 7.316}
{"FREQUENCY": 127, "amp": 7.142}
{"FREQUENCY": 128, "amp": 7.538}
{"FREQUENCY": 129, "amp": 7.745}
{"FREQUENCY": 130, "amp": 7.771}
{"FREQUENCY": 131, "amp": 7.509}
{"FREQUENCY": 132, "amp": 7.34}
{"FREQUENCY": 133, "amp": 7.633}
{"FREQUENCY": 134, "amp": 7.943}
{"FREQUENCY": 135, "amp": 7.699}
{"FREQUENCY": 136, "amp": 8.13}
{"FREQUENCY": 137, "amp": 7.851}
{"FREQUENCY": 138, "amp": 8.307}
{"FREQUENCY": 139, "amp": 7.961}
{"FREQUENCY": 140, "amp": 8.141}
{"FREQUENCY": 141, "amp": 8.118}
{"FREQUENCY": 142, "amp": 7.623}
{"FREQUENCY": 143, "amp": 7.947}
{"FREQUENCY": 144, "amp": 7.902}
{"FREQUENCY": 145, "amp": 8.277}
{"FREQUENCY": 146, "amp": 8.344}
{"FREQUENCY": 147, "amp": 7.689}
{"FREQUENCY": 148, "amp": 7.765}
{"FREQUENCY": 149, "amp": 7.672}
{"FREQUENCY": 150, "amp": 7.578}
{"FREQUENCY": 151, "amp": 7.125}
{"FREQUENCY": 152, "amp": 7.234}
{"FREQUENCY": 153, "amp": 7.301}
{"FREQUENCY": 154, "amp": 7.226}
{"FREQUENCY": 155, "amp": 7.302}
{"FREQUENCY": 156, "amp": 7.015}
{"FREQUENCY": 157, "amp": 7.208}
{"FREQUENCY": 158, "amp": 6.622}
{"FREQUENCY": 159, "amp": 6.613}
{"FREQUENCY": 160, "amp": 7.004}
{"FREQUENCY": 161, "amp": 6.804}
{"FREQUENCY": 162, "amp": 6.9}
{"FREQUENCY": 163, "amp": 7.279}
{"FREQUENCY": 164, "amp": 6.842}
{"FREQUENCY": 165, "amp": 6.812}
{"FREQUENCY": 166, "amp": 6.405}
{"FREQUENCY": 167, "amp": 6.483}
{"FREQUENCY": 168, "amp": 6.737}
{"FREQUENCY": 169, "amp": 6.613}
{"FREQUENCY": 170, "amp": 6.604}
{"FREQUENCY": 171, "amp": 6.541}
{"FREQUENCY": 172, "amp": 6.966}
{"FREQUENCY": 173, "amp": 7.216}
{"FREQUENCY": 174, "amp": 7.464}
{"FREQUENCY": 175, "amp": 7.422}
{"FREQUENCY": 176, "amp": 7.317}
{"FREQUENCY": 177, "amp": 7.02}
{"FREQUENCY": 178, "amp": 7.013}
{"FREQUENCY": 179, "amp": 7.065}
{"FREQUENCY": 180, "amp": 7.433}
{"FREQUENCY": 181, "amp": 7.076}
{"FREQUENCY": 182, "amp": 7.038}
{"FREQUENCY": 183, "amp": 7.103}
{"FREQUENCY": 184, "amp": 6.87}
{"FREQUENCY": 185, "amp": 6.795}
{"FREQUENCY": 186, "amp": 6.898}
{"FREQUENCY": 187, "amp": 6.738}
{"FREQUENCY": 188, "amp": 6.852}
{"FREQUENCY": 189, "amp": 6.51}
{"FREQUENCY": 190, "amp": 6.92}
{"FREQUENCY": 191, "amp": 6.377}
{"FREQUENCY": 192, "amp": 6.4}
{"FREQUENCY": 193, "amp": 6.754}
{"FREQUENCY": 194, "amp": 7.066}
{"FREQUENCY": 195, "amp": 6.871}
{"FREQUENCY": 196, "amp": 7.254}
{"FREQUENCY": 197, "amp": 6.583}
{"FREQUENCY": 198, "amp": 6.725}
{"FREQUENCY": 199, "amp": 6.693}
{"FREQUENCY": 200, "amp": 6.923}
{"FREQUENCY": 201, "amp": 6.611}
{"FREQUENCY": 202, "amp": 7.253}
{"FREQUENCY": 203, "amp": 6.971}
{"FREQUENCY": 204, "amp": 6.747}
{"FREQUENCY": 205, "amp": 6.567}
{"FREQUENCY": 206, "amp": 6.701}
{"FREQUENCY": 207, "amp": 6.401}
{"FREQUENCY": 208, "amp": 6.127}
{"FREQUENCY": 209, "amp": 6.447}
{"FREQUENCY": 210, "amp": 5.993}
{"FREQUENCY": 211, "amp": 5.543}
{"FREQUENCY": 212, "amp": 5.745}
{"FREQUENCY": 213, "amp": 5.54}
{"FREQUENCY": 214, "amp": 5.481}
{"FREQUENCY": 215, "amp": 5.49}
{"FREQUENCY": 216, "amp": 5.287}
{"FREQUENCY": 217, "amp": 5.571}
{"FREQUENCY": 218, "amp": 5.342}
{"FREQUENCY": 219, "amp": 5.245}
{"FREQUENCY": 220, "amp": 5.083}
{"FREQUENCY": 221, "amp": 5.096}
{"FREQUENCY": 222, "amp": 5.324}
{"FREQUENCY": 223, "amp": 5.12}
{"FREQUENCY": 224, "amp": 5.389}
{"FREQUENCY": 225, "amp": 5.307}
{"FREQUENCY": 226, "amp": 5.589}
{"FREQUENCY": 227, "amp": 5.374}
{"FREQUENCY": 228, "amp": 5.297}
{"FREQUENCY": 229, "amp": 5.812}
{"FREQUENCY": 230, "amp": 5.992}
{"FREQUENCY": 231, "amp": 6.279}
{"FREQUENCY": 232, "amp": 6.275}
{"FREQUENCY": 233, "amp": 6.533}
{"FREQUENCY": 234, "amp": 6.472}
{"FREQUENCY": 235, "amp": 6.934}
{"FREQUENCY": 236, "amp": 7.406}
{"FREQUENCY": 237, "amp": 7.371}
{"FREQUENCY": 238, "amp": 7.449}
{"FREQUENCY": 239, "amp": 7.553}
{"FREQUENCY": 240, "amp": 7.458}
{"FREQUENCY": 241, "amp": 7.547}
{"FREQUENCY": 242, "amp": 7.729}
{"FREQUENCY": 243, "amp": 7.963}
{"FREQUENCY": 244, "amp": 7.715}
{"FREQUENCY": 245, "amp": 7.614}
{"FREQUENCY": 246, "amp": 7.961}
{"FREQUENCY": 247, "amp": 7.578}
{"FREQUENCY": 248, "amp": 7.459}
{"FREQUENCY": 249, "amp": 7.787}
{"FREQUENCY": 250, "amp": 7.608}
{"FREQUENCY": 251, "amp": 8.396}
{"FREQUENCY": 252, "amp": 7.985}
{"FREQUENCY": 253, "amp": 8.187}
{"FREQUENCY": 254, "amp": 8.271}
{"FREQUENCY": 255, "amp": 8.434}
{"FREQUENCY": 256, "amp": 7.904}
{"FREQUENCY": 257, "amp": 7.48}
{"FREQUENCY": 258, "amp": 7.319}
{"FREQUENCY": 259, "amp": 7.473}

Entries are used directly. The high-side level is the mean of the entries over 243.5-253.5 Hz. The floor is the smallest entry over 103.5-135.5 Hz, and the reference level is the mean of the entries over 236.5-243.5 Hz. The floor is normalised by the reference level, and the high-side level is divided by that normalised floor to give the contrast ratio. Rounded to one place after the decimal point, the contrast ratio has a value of 9.2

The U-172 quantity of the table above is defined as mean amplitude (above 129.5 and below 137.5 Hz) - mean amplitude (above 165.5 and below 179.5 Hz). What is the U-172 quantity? 0.8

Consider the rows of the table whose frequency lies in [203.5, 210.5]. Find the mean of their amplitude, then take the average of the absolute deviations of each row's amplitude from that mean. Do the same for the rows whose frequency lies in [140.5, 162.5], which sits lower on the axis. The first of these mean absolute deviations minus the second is -0.21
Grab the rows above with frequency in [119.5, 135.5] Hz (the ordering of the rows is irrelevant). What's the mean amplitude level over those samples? 7.4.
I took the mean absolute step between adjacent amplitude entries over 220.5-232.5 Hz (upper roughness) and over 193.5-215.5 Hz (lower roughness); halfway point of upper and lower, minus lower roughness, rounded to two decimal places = -0.03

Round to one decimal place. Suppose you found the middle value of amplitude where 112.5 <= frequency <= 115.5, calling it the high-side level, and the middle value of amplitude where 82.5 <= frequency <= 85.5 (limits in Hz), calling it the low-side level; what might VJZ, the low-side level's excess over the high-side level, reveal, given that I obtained -1.3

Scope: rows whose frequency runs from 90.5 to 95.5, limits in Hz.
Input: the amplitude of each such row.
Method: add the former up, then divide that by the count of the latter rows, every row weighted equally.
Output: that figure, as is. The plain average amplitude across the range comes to 6.2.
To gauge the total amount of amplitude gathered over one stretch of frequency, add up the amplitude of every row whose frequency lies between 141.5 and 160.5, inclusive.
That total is 141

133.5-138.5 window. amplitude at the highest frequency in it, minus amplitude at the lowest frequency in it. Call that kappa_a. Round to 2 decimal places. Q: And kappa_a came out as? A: 0.36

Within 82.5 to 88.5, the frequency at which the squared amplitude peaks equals 87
